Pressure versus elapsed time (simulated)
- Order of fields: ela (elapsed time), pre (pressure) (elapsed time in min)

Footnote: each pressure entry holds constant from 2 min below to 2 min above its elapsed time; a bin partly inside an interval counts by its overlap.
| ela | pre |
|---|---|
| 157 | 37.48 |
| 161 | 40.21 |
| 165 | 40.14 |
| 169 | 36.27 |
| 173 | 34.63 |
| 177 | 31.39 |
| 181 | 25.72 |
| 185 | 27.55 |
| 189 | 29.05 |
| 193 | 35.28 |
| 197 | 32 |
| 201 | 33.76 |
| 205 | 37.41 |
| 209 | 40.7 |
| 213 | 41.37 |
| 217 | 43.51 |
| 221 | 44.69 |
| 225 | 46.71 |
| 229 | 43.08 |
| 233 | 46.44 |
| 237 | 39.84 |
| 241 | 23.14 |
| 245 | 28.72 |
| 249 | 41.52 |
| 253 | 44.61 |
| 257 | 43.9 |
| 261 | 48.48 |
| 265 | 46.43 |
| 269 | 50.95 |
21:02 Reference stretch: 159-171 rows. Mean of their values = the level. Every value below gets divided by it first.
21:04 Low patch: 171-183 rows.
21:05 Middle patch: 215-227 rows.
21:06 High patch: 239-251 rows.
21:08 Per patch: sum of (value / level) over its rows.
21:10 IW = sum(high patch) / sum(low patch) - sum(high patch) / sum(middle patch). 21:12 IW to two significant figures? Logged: 0.33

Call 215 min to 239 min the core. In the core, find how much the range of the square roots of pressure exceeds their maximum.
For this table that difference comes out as -6.3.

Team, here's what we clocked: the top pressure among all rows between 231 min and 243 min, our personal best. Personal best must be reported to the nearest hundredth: 46.44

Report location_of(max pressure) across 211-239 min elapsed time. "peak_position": 225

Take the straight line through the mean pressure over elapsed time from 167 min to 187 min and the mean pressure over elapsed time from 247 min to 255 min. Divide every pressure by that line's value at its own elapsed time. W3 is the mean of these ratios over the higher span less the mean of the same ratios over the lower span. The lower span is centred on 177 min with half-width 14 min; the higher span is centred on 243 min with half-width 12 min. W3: -0.14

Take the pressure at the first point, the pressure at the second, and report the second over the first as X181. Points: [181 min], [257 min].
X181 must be 1.7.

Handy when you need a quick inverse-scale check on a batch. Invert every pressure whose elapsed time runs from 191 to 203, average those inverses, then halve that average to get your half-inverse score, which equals 0.015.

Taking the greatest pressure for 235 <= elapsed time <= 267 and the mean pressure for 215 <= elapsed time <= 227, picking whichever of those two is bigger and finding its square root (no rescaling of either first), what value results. 6.96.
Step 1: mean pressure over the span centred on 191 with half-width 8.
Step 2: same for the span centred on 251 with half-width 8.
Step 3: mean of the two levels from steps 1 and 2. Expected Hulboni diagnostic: 35.3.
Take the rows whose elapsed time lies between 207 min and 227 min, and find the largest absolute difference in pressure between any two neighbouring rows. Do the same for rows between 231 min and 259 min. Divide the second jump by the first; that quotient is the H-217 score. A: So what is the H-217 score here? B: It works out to 8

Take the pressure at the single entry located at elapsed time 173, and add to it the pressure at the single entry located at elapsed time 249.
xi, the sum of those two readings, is 76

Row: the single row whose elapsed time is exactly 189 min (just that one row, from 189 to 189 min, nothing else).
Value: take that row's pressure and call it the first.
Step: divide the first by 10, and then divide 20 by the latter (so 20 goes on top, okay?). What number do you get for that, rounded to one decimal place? 6.9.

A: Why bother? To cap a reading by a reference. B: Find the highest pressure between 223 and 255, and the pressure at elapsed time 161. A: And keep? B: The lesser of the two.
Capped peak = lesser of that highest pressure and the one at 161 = 40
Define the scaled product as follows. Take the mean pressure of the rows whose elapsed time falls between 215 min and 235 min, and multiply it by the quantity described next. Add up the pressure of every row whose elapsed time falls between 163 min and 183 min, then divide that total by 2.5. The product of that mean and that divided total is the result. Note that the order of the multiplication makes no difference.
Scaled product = 3019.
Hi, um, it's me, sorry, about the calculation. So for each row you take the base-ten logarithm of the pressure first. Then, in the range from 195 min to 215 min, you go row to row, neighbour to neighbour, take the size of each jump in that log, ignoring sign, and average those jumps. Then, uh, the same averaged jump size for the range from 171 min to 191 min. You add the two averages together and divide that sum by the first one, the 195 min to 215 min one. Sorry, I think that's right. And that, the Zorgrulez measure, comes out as 2.6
